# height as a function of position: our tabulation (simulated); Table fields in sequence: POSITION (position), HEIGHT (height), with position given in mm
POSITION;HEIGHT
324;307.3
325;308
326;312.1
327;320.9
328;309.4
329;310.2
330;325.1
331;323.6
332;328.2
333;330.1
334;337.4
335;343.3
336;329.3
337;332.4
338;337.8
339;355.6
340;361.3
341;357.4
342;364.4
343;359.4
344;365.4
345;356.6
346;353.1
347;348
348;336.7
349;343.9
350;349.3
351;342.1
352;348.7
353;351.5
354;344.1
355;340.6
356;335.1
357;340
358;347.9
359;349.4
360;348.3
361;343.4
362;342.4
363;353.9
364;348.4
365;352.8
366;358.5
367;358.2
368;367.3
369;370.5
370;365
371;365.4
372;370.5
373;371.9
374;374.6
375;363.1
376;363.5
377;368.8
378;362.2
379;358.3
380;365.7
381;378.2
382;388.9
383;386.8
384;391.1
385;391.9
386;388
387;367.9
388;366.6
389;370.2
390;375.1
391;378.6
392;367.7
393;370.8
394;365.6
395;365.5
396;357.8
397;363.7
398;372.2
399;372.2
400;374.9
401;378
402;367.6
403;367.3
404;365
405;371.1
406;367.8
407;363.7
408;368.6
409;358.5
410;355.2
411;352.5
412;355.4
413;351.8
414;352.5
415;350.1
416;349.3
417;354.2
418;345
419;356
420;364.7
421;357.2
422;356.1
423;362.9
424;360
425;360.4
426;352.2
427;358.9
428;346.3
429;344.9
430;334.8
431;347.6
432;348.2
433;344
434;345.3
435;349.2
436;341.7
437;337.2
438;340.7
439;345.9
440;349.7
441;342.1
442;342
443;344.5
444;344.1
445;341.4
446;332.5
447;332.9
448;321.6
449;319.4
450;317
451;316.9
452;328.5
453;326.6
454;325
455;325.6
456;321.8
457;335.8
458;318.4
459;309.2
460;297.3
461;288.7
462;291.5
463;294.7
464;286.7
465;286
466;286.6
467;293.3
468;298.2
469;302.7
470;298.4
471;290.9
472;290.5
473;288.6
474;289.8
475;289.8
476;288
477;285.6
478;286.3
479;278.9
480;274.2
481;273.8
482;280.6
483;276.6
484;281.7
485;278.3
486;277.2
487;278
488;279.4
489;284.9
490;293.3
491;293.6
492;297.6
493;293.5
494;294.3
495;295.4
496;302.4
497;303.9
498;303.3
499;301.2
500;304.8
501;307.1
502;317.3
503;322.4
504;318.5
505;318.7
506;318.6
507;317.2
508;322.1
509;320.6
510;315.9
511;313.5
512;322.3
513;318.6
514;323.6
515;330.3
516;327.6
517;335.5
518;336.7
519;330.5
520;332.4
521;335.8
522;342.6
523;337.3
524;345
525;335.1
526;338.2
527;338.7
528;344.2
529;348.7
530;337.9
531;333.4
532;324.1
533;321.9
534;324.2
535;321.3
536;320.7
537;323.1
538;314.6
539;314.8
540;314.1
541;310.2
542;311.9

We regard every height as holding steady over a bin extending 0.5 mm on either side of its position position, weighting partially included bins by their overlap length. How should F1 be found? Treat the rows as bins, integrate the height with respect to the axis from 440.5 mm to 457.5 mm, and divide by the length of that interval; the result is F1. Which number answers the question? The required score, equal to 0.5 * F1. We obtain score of 165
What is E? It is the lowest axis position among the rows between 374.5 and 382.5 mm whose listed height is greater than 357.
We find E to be 375 mm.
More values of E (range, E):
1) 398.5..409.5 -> 399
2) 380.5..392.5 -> 381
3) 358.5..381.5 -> 366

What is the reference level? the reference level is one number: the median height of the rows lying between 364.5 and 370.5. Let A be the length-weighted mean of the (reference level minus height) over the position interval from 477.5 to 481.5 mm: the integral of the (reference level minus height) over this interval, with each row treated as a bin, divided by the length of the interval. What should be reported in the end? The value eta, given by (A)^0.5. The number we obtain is 9.1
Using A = 83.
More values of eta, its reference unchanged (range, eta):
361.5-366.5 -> 3.2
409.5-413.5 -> 2.8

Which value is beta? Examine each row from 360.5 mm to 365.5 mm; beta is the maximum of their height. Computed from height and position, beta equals 353.9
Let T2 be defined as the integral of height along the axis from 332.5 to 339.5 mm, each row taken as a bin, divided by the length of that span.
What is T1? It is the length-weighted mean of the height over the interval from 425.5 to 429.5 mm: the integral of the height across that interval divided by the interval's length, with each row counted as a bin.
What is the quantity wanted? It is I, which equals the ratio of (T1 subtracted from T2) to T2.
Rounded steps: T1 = 351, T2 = 338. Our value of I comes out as -0.04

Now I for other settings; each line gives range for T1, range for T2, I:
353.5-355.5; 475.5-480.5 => -0.21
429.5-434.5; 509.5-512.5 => -0.08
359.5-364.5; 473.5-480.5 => -0.22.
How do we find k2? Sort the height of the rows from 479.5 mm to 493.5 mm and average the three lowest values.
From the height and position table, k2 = 275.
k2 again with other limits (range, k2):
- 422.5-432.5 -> 342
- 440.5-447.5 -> 336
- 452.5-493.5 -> 275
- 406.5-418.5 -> 348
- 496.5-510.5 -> 303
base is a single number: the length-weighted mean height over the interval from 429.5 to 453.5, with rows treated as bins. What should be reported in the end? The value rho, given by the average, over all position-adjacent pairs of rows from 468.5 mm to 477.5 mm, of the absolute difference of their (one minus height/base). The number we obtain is 0.007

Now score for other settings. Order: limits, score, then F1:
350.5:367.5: 174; 347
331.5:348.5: 173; 347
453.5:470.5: 152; 304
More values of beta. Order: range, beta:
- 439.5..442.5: 349.7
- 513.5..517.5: 335.5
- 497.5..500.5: 304.8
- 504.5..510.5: 322.1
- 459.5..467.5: 297.3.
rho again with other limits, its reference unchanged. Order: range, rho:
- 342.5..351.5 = 0.020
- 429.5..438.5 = 0.014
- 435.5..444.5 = 0.010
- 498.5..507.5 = 0.010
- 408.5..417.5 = 0.008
